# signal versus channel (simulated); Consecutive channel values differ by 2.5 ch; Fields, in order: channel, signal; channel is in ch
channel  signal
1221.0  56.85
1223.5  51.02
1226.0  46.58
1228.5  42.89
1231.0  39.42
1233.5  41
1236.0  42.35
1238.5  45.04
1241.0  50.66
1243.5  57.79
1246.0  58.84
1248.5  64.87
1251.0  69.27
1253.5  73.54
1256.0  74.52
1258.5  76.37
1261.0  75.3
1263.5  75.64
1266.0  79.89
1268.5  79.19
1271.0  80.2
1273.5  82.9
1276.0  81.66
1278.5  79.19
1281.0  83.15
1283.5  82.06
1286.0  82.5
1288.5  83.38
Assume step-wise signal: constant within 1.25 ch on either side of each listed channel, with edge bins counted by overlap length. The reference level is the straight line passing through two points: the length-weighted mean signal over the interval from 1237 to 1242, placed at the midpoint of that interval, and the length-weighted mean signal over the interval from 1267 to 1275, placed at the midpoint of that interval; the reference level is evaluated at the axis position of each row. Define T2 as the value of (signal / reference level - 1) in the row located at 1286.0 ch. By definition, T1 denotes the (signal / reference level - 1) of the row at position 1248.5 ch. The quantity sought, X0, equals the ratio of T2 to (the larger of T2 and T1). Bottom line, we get -1.1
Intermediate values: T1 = 0.14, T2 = -0.146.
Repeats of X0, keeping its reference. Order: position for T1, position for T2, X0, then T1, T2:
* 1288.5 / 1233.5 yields 1.0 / -0.16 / -0.002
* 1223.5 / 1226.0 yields 0.6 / 0.67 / 0.405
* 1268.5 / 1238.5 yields -2.1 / 0.01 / -0.029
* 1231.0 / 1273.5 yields -0.2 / 0.03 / -0.006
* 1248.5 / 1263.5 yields 0.3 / 0.14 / 0.039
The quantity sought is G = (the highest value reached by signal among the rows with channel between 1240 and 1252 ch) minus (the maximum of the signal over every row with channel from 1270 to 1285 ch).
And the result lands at -14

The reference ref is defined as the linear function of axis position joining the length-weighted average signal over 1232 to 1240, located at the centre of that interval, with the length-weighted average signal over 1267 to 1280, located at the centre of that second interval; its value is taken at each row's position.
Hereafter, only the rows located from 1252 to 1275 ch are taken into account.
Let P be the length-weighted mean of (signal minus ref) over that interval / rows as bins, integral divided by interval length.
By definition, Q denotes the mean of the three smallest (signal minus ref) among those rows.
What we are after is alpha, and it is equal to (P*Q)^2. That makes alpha 322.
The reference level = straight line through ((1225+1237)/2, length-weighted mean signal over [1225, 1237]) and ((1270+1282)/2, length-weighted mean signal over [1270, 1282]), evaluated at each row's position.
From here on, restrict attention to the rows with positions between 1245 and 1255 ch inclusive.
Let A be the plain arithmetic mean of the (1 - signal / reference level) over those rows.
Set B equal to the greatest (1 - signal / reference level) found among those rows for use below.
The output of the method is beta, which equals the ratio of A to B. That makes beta 2.2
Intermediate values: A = -0.134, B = -0.06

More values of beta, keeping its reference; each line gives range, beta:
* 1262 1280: -0.7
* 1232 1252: -0.2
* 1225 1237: -0.1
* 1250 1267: 1.9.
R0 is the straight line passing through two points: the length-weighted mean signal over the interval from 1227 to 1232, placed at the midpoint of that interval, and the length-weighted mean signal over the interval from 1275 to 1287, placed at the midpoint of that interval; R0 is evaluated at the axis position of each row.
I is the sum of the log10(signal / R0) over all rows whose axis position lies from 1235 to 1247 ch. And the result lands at 0.00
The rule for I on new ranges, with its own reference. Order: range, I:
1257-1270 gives 0.28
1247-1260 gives 0.38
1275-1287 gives 0.00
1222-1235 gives 0.17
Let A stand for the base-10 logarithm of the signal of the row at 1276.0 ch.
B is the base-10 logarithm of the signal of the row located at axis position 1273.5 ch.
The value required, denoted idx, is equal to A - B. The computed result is -0.01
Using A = 1.912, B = 1.92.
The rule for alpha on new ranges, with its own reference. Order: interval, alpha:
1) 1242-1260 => 5321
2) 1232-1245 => 0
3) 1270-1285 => 443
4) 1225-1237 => 5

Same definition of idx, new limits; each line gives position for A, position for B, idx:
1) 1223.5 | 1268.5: -0.19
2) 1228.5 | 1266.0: -0.27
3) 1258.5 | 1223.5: 0.18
